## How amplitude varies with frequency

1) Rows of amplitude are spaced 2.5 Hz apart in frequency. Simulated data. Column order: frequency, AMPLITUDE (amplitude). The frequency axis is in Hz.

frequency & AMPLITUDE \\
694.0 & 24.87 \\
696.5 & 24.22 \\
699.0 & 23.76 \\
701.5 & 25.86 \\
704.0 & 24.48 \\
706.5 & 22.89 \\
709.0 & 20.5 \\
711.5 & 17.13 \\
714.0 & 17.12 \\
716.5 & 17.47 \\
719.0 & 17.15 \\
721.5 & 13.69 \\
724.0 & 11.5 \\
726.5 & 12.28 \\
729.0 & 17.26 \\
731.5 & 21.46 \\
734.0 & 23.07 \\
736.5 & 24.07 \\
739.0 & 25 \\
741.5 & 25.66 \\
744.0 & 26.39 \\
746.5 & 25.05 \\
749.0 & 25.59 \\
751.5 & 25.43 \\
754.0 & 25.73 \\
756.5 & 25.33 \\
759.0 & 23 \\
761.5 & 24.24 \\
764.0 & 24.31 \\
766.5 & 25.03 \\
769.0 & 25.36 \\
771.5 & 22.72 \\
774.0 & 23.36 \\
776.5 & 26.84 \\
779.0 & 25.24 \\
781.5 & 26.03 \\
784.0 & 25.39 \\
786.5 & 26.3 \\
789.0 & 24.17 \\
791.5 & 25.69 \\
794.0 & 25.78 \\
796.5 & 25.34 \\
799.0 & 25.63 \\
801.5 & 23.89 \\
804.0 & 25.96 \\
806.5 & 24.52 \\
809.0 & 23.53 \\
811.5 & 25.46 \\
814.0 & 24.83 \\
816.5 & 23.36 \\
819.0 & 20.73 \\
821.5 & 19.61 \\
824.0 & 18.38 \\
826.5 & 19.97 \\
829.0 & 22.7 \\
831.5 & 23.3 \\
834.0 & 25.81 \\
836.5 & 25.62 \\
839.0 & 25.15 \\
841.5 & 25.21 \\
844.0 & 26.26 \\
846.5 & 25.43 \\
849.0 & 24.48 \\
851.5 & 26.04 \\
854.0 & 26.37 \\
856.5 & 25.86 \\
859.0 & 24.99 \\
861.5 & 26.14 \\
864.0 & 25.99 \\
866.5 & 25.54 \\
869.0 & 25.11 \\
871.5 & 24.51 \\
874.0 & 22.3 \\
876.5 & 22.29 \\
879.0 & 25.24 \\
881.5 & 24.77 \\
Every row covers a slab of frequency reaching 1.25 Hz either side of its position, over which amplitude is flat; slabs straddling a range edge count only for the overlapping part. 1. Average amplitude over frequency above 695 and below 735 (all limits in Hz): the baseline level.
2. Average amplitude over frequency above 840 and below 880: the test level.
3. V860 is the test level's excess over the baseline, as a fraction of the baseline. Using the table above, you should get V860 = 0.30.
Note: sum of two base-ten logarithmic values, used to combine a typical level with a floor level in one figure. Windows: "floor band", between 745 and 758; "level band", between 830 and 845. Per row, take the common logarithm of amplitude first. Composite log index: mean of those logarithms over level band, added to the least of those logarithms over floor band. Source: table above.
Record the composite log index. 2.80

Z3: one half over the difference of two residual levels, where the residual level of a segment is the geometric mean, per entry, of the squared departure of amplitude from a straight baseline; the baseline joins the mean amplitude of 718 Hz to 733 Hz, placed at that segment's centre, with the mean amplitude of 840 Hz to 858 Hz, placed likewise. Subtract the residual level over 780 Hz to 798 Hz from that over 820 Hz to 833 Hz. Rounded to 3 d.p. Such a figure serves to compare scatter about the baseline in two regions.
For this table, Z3 -0.032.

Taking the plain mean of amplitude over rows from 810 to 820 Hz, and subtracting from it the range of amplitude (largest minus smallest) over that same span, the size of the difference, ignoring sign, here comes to 18.9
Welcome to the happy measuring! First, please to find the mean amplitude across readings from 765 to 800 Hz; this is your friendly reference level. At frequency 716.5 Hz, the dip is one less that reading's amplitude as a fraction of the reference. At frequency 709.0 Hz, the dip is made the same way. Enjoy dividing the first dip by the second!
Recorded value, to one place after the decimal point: 1.6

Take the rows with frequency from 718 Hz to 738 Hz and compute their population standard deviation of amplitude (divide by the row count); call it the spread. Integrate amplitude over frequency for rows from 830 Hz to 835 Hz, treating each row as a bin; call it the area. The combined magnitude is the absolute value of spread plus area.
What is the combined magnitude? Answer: 127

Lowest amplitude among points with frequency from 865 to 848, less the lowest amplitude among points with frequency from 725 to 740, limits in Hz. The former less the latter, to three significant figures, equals 12.2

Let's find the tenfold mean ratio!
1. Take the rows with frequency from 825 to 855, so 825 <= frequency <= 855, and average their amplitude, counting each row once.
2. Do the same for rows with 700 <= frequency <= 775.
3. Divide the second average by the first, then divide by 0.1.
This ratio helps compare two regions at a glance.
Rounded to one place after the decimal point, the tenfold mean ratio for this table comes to 8.9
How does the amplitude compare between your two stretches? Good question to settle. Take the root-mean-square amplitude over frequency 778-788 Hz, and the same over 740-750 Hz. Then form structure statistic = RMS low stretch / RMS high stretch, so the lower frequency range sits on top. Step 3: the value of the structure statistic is 1.00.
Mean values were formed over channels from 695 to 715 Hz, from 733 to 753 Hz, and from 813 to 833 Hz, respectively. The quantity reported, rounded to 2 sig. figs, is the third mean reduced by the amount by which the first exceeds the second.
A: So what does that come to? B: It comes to 25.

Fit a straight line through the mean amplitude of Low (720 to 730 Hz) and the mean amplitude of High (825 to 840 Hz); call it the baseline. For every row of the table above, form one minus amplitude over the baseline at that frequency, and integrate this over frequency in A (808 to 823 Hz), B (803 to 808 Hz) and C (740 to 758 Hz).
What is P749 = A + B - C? 9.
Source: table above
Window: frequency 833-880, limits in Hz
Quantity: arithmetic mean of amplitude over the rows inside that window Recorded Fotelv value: 25.2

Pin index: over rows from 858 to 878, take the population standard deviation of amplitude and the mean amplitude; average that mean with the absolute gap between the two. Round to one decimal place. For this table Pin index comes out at 23.9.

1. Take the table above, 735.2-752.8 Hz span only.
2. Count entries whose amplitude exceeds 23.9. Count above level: 7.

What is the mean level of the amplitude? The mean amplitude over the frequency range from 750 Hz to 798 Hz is 25.0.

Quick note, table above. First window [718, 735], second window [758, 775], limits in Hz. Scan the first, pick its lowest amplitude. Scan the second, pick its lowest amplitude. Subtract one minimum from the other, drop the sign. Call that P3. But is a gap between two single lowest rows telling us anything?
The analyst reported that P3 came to 11.2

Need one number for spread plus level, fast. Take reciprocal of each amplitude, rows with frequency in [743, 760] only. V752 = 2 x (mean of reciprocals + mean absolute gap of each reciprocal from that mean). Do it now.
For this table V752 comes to 0.082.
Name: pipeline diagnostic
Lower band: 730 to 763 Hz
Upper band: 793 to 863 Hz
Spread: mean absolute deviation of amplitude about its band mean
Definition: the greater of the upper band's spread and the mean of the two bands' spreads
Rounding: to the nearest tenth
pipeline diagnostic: 1.7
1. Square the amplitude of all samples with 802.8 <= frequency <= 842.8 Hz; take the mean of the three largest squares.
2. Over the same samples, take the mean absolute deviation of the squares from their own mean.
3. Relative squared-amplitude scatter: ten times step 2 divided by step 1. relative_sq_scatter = 1.3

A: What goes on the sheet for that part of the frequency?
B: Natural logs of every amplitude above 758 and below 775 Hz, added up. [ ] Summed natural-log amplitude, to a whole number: 22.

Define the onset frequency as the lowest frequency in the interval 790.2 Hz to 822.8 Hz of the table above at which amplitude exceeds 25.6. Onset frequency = 791.5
